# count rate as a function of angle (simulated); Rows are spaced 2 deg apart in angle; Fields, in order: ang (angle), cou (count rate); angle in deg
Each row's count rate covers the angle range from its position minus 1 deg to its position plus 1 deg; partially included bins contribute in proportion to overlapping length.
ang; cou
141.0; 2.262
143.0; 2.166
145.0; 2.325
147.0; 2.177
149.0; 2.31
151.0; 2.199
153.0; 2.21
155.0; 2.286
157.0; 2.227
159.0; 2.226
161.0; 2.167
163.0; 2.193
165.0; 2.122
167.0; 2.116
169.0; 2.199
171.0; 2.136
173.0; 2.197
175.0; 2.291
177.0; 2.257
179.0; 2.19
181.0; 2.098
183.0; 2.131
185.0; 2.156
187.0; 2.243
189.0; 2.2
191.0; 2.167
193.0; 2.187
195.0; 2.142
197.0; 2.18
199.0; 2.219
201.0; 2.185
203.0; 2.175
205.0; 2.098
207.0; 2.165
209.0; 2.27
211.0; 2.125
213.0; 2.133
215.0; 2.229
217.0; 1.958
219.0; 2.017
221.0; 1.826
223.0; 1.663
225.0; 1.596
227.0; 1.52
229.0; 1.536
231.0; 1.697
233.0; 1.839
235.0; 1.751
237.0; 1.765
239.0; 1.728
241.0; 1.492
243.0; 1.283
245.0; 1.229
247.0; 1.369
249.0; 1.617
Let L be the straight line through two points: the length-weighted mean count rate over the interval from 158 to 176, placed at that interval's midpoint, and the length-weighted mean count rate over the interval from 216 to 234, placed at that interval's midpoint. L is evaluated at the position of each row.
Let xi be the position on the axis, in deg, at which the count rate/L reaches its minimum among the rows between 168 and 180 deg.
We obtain 171.0 deg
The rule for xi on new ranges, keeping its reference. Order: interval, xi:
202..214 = 205.0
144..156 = 147.0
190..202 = 191.0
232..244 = 243.0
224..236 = 227.0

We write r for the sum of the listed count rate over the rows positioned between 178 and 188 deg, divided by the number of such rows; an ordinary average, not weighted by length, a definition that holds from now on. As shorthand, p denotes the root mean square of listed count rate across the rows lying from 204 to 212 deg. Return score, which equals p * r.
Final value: 4.69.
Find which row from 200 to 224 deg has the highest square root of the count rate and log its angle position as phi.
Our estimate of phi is 209.0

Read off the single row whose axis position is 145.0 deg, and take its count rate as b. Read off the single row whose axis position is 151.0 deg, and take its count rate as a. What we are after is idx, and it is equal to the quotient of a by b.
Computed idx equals 0.9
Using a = 2.199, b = 2.325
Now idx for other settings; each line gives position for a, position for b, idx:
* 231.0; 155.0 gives 0.7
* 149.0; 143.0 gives 1.1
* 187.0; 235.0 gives 1.3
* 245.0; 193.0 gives 0.6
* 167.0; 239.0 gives 1.2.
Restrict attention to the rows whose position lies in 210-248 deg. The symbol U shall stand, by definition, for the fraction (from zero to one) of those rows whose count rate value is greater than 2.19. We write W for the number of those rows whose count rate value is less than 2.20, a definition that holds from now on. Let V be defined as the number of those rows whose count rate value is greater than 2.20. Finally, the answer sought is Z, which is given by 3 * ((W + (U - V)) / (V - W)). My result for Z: -3.01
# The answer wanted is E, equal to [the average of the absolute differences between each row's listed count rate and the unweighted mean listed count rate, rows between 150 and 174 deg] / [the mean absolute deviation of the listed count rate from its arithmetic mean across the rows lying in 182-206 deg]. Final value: 1.3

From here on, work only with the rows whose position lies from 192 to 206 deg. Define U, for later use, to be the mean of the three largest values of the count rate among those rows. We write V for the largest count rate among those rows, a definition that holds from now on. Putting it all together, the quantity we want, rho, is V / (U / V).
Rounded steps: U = 2.20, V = 2.219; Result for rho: 2.24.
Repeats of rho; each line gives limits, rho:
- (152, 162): 2.33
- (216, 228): 2.10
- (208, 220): 2.33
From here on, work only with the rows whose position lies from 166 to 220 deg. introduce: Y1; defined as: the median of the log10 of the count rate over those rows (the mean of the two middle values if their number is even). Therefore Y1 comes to 0.337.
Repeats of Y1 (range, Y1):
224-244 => 0.216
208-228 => 0.298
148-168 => 0.343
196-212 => 0.338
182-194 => 0.338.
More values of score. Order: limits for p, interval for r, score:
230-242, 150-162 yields 3.81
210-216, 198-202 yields 4.76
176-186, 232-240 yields 3.84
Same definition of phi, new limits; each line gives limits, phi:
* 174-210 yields 175.0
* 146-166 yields 149.0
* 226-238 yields 233.0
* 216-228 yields 219.0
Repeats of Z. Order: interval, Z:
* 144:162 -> -2.22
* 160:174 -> -3.18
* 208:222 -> -3.29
